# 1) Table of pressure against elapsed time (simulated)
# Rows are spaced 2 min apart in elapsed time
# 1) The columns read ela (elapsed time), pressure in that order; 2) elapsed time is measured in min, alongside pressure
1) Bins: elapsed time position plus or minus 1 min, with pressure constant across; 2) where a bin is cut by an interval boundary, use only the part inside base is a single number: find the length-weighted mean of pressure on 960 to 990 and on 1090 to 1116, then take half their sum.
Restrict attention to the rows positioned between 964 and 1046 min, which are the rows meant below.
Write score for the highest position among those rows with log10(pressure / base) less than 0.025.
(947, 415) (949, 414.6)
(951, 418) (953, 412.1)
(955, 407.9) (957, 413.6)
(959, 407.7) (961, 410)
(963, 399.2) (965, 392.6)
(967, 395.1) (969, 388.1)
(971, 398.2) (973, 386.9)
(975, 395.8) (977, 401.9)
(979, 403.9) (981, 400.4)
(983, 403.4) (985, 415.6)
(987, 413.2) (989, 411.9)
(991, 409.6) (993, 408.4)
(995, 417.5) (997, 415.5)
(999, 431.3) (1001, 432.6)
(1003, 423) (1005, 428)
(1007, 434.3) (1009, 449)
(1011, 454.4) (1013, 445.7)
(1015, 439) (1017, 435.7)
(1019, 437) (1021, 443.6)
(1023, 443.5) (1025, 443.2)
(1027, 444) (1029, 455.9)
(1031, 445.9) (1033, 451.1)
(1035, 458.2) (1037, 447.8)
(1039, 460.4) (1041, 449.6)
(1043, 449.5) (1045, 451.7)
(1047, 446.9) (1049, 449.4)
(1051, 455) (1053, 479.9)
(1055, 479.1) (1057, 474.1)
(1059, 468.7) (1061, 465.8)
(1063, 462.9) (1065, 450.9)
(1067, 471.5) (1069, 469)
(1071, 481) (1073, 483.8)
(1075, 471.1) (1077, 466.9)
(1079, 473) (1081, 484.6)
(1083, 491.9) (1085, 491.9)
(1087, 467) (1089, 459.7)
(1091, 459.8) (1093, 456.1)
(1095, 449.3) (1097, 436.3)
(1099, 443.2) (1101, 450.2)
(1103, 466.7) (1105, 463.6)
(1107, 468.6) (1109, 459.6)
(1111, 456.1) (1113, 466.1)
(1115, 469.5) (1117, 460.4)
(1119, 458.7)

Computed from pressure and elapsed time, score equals 1045 min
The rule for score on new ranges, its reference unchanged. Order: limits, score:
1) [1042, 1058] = 1049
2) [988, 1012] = 1011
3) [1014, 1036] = 1033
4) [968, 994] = 993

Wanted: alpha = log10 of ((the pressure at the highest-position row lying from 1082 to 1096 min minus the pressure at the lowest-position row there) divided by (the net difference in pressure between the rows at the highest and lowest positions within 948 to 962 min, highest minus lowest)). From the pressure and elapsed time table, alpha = 1.0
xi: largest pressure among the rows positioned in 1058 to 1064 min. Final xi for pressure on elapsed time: 468.7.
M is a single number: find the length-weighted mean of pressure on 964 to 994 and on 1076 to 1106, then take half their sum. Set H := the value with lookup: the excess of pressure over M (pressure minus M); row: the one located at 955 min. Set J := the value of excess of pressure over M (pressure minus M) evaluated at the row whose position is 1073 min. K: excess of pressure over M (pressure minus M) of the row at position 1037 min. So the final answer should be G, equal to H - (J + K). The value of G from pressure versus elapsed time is -91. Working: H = -25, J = 51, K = 15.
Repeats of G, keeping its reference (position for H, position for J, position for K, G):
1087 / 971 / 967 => 107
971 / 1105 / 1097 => -69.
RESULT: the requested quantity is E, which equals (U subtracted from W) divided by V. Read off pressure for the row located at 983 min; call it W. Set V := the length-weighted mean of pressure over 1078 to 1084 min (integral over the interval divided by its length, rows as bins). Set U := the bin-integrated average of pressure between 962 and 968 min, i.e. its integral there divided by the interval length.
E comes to 0.016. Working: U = 396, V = 483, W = 403.4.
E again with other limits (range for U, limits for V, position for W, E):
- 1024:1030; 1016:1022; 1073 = 0.082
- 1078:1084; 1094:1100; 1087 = -0.036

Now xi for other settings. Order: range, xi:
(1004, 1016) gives 454.4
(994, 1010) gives 449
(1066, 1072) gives 481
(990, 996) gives 417.5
